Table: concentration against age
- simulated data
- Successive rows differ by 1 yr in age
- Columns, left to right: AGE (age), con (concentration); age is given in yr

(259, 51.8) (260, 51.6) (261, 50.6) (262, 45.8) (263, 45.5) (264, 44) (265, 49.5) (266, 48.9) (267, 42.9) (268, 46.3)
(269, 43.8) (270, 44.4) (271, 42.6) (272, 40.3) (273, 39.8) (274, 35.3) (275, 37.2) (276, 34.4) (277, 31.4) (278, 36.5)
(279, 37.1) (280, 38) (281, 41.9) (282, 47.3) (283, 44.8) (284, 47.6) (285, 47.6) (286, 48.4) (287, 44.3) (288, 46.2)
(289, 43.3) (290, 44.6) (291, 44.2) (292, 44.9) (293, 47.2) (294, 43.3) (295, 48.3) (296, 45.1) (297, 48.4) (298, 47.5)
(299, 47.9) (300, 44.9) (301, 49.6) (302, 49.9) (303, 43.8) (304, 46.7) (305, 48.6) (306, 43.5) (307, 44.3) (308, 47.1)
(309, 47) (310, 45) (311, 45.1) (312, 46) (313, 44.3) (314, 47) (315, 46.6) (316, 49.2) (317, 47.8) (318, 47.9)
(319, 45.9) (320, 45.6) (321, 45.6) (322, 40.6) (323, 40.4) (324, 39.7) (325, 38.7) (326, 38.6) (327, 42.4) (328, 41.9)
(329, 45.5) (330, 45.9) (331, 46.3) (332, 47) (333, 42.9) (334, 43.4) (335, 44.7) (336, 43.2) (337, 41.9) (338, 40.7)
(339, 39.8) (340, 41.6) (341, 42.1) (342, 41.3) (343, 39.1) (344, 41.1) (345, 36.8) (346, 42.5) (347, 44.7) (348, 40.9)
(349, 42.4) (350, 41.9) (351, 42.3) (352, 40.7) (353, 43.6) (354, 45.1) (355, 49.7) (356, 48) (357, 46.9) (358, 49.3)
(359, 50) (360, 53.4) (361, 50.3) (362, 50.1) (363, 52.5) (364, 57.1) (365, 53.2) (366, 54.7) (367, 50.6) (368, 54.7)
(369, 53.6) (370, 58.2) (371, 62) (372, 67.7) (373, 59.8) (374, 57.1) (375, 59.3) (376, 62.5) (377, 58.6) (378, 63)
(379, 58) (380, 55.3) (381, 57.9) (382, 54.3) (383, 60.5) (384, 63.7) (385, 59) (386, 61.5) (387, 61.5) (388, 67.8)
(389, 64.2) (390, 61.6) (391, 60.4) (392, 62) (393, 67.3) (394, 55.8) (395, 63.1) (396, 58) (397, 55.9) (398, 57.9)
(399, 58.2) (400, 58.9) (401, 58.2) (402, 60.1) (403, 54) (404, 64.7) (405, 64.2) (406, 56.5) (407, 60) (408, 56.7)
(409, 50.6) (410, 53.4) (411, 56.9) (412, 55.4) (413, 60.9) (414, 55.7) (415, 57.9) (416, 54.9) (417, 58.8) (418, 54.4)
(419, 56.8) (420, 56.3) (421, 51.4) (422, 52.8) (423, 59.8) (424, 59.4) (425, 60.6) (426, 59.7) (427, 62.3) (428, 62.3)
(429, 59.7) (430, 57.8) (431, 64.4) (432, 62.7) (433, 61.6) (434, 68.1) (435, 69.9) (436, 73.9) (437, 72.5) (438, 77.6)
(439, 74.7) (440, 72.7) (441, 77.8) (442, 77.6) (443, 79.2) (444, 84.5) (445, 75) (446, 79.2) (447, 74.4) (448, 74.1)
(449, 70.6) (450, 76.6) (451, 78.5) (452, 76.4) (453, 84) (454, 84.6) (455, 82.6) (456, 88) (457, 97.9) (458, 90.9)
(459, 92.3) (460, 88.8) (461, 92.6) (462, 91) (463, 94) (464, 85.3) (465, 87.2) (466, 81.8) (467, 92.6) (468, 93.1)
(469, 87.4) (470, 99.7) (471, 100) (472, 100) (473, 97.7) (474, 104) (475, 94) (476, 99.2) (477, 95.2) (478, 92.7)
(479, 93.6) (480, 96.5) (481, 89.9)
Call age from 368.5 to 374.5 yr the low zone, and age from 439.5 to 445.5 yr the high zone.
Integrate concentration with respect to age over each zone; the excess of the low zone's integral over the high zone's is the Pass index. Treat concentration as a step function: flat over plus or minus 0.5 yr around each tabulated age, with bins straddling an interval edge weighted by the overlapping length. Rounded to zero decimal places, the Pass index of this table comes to -108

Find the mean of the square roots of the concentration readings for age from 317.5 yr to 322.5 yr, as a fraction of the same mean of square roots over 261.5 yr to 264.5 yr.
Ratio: 1.00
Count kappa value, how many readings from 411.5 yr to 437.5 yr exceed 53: 24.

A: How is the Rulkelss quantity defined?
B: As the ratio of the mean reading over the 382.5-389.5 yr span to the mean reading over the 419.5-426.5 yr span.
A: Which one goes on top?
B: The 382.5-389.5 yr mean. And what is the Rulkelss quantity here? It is 1.1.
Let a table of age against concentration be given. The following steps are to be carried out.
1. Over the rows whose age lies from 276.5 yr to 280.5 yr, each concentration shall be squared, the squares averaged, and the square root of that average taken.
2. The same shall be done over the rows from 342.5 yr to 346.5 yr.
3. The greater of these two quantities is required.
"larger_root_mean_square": 40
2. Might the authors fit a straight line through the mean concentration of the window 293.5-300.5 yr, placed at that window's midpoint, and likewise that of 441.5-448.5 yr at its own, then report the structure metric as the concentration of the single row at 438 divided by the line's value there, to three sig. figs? 1.02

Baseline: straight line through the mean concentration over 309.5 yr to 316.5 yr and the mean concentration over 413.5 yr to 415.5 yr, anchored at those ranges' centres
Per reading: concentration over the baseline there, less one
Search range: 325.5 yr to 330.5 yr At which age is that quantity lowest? 326 yr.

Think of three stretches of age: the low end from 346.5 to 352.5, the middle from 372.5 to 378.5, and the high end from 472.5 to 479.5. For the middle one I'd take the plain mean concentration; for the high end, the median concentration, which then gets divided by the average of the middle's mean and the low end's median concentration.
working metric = 1.86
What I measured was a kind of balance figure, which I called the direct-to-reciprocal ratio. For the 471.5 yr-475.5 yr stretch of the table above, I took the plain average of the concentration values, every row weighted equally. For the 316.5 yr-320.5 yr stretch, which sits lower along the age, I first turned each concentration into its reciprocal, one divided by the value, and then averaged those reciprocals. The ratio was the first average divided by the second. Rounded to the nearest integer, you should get 4627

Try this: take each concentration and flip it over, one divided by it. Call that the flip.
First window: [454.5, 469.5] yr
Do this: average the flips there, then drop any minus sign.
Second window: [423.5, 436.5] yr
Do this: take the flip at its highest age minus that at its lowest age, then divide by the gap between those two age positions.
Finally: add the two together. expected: 0.011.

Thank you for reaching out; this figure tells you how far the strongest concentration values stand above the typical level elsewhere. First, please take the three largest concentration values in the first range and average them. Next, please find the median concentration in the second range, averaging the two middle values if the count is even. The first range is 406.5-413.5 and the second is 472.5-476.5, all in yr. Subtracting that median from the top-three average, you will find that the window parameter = -39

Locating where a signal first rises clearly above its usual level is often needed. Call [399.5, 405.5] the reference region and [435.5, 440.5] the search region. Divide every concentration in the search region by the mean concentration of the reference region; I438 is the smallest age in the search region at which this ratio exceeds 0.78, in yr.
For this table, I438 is 436 yr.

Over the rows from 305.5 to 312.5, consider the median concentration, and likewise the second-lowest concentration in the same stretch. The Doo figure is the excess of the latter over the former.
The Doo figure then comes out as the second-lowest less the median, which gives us -1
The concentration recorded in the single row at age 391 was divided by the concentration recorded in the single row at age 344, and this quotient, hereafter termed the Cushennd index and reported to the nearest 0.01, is 1.47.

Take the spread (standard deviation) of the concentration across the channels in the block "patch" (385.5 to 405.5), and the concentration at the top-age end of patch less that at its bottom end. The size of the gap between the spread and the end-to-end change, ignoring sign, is 1.0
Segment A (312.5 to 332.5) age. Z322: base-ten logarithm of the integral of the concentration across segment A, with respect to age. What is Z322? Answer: 2.95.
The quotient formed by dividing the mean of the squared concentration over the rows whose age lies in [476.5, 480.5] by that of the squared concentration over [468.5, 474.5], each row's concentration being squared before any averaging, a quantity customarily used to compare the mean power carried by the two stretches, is 0.9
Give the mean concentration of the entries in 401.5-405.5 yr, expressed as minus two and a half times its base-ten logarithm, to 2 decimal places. -4.46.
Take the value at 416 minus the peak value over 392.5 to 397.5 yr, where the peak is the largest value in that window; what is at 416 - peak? -12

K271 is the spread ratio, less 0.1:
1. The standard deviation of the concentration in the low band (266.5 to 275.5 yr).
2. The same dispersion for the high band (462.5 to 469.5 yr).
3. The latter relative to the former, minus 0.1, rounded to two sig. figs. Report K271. 1.2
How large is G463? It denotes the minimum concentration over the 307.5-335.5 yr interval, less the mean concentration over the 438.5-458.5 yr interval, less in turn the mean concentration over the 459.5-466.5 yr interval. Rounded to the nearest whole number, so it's -130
